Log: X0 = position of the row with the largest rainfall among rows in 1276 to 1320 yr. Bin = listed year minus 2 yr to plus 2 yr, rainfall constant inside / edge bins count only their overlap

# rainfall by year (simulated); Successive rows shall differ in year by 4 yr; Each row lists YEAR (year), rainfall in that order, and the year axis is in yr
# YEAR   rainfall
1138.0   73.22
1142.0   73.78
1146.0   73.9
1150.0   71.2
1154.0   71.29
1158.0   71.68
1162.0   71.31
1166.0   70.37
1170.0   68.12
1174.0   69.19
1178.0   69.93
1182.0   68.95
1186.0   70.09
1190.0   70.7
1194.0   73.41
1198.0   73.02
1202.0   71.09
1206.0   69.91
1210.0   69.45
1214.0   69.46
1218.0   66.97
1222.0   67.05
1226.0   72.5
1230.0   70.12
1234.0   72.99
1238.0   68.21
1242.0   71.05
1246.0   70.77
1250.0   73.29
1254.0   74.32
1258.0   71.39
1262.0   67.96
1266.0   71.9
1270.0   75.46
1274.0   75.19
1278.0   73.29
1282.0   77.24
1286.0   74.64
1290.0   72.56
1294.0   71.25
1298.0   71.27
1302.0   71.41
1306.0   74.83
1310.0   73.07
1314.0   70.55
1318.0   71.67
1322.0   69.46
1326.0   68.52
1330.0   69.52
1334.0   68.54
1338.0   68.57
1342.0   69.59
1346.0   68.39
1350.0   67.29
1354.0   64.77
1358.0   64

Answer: 1282.0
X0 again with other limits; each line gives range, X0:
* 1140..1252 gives 1146.0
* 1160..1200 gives 1194.0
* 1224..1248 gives 1234.0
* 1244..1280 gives 1270.0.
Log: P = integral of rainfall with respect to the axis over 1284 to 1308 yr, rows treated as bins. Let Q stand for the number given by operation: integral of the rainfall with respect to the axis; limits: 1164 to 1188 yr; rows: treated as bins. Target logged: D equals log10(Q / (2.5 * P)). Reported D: -0.418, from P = 1744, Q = 1667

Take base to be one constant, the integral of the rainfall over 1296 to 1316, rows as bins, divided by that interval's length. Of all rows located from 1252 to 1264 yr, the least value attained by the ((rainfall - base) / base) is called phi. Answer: -0.0591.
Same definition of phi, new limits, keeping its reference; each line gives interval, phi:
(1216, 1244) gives -0.0728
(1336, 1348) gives -0.0531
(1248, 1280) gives -0.0591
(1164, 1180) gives -0.0568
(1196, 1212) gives -0.0384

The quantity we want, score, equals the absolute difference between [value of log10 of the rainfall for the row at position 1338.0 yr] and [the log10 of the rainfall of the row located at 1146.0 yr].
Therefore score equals 0.033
